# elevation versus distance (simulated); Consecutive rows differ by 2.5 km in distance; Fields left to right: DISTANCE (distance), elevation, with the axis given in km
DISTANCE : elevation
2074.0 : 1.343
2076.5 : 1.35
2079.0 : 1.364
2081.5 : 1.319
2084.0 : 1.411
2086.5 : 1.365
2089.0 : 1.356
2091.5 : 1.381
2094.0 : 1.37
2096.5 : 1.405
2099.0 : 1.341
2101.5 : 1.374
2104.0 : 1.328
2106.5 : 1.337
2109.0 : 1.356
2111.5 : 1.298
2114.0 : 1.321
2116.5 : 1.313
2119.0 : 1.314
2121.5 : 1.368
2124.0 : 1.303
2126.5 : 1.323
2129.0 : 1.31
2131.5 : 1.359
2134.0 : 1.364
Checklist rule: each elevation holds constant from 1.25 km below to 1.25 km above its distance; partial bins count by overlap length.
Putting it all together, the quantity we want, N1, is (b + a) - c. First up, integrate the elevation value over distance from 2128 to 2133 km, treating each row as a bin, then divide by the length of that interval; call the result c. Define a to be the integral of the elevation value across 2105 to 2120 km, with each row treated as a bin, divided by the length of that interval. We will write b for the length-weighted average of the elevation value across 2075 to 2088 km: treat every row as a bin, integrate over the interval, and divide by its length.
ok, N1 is 1.35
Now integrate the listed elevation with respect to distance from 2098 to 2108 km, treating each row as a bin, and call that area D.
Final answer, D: 13.5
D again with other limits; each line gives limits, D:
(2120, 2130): 13.3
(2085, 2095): 13.7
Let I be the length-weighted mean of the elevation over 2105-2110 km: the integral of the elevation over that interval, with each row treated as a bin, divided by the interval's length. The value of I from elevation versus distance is 1.35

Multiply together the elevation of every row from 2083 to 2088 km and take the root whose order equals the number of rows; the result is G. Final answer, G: 1.39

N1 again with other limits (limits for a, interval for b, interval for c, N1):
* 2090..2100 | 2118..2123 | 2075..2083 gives 1.37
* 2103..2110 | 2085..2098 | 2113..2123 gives 1.39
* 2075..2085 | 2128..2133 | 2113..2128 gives 1.37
